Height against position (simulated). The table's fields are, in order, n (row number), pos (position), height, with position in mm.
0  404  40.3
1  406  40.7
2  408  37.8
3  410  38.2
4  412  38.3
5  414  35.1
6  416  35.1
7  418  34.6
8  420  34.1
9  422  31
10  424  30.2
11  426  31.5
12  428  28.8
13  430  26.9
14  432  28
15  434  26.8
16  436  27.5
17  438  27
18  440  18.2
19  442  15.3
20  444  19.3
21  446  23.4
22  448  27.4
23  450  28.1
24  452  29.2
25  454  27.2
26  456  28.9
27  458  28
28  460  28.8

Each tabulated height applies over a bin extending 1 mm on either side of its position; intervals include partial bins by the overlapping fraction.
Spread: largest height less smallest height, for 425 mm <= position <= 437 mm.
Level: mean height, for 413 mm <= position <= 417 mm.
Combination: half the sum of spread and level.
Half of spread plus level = 19.9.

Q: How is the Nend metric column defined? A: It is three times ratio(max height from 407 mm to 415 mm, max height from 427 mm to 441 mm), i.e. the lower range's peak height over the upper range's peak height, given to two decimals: 3.99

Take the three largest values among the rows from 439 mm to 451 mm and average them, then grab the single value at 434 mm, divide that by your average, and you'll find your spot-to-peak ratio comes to 1.02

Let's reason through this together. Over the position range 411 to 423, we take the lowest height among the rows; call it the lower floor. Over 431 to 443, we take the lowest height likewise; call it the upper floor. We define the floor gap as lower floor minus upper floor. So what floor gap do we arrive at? 16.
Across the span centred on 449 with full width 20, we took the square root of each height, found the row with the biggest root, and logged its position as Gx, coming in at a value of 452 mm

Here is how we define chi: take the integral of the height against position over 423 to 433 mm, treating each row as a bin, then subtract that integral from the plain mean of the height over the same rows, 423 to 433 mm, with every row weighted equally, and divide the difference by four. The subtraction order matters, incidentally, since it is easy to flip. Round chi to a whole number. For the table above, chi -65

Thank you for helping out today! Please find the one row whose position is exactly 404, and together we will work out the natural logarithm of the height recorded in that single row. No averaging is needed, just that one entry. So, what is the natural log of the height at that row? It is 3.7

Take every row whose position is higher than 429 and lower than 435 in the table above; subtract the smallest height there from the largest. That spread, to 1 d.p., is 1.2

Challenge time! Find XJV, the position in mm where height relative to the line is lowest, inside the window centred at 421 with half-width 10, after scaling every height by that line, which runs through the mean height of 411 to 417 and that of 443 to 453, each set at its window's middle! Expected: 430 mm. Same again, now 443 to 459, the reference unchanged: 444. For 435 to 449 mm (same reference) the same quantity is 442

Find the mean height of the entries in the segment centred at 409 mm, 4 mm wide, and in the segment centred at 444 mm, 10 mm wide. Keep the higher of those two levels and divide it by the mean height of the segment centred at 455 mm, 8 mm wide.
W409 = 1.34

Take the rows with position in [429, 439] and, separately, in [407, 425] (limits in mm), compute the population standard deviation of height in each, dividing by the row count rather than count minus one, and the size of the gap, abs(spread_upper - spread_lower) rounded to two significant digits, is 2.3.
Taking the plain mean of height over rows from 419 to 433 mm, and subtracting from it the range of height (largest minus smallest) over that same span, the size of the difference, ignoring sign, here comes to 23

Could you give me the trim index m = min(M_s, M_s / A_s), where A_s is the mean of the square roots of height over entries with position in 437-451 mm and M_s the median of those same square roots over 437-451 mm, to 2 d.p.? 1.02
